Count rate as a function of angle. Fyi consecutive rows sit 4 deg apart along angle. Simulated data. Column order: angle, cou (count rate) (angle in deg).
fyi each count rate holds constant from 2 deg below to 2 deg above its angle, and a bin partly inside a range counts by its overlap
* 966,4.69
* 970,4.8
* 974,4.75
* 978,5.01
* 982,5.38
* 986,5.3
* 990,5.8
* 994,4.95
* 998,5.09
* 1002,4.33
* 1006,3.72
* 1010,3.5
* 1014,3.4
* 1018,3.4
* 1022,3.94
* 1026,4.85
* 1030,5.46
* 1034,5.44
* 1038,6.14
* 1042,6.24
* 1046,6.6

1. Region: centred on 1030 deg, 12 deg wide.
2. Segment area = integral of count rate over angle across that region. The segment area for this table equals 63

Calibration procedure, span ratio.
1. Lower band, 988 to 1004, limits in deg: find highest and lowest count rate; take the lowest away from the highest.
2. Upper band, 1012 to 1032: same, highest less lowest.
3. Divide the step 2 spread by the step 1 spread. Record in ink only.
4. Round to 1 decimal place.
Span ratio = 1.4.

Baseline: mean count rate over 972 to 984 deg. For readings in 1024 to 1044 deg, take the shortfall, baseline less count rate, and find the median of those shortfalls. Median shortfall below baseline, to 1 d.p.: -0.4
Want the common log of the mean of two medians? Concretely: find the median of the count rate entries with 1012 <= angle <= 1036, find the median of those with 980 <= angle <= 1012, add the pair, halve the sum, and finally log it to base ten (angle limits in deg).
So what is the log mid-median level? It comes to 0.673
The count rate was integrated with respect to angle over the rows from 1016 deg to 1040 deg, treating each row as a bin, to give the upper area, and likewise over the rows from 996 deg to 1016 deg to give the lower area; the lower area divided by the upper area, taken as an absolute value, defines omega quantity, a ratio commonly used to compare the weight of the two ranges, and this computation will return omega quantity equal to 0.7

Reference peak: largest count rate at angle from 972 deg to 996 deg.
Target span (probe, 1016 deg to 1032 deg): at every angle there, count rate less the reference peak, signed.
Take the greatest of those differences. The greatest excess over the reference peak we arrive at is -0.34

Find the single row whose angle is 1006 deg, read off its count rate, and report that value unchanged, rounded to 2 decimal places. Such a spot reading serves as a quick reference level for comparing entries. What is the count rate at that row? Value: 3.72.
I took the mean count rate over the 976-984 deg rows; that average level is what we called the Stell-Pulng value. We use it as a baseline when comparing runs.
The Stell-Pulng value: 5.2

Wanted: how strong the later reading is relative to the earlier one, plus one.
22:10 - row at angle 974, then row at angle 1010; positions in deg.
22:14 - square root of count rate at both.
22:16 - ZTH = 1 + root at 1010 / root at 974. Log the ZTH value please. 1.86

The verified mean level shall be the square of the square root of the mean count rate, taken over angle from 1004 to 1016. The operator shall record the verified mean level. 3.54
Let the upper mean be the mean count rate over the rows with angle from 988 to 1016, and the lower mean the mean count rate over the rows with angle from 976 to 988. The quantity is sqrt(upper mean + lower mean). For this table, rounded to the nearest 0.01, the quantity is 3.10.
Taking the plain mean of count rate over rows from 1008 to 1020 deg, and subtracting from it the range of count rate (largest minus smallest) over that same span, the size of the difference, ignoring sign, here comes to 3.3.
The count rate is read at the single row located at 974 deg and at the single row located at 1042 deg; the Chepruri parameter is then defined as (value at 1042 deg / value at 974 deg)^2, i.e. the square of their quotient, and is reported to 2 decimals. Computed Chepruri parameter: 1.73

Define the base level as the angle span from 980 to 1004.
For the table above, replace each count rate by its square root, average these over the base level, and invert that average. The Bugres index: 0.44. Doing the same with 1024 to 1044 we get 0.42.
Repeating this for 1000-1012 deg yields 0.51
